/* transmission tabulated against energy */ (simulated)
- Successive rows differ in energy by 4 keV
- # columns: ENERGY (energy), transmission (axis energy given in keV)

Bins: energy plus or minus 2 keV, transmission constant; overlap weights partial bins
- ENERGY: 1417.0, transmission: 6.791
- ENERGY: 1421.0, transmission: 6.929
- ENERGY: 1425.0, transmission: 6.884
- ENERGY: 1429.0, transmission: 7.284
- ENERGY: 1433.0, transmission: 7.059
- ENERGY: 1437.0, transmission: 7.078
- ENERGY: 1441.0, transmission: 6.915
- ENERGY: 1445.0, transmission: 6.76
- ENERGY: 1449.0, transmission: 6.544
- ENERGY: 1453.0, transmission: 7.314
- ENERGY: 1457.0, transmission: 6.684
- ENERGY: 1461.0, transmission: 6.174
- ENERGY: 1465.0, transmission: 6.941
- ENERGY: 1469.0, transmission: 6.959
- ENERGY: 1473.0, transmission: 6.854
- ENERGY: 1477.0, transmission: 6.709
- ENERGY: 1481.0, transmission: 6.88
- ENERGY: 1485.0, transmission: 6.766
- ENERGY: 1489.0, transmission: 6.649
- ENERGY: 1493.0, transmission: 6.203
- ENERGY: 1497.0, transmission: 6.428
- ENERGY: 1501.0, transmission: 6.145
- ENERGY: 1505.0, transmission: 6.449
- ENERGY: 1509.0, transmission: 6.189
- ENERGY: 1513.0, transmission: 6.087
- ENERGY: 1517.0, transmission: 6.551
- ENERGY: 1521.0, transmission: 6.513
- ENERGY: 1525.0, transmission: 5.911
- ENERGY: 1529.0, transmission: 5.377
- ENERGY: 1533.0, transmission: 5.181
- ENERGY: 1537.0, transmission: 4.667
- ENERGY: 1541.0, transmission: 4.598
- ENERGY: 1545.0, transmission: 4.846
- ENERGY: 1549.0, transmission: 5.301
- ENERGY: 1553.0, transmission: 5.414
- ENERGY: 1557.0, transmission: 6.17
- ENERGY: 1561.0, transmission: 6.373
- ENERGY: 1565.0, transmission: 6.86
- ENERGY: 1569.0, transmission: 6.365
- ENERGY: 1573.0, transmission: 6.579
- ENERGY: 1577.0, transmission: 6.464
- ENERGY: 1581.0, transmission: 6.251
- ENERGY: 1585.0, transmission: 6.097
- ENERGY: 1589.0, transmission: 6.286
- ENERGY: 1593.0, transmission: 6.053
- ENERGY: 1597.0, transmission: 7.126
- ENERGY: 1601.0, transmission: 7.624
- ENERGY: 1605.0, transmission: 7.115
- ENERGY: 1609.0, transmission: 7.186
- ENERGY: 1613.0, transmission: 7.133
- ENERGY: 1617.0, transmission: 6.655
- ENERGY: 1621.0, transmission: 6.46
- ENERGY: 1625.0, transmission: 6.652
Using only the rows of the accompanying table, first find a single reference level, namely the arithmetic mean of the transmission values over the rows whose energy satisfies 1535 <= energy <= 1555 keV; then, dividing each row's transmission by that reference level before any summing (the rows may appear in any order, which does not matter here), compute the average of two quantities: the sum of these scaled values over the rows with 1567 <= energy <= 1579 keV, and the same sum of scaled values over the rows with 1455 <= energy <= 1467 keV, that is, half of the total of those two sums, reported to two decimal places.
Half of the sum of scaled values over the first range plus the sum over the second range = 3.95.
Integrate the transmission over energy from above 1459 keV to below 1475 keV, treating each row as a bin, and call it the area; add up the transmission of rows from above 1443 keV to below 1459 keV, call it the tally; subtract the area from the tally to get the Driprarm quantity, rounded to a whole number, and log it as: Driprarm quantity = -80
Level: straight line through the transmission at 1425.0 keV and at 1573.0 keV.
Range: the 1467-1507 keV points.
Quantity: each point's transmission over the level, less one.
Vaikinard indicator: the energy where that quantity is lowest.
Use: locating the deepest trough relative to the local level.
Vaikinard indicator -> 1501.0 keV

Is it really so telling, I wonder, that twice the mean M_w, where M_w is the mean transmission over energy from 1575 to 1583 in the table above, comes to 12.7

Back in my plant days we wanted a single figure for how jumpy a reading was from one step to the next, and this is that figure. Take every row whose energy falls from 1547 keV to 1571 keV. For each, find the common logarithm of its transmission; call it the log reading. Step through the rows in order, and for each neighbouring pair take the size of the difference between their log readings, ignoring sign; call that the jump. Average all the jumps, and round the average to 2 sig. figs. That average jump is 0.029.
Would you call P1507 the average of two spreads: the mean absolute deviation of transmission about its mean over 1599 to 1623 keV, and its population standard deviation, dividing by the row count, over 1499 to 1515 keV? 0.23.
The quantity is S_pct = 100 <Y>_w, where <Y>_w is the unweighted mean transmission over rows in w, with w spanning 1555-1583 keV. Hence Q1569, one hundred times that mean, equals 644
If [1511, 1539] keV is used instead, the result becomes 576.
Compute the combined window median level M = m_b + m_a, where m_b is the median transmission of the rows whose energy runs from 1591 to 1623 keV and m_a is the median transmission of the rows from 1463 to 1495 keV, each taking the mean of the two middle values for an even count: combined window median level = 13.9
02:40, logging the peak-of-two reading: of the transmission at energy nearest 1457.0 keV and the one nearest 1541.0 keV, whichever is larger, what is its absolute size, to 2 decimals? 6.68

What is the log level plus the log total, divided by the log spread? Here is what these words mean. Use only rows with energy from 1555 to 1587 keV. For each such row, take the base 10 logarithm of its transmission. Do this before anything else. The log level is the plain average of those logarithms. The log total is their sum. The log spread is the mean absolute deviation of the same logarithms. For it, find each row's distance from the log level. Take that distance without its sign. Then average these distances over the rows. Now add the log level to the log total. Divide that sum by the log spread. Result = 600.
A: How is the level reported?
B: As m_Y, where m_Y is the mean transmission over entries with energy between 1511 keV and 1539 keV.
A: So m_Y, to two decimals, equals 5.76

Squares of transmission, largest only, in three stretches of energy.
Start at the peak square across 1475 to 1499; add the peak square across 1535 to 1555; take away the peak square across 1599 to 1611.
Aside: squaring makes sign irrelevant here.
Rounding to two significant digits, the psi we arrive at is 19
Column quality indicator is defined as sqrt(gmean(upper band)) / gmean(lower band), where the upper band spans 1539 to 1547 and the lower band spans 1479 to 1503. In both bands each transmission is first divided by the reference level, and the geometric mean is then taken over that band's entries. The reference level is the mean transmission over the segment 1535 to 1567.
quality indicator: 0.79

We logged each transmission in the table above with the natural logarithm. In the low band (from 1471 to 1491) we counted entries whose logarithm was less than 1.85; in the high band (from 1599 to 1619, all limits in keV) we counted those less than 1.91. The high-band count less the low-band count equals 1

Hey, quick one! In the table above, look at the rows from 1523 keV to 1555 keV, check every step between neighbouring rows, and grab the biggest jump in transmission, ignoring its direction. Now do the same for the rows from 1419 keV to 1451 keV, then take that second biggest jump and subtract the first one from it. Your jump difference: -0.1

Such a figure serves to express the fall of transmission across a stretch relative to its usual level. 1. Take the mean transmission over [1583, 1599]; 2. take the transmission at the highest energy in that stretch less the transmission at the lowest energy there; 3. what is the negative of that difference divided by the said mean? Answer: -0.16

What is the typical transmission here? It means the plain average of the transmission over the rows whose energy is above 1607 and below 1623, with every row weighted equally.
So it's 6.86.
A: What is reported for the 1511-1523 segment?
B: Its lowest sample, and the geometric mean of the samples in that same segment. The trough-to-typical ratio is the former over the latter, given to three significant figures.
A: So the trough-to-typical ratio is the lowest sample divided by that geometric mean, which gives 0.954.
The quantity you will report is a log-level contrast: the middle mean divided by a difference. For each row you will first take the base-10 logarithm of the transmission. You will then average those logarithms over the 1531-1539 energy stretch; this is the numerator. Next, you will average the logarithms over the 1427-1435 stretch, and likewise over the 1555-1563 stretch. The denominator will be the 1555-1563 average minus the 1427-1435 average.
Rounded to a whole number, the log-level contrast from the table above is -12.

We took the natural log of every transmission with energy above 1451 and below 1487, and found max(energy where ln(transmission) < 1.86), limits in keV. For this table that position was 1461.0 keV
